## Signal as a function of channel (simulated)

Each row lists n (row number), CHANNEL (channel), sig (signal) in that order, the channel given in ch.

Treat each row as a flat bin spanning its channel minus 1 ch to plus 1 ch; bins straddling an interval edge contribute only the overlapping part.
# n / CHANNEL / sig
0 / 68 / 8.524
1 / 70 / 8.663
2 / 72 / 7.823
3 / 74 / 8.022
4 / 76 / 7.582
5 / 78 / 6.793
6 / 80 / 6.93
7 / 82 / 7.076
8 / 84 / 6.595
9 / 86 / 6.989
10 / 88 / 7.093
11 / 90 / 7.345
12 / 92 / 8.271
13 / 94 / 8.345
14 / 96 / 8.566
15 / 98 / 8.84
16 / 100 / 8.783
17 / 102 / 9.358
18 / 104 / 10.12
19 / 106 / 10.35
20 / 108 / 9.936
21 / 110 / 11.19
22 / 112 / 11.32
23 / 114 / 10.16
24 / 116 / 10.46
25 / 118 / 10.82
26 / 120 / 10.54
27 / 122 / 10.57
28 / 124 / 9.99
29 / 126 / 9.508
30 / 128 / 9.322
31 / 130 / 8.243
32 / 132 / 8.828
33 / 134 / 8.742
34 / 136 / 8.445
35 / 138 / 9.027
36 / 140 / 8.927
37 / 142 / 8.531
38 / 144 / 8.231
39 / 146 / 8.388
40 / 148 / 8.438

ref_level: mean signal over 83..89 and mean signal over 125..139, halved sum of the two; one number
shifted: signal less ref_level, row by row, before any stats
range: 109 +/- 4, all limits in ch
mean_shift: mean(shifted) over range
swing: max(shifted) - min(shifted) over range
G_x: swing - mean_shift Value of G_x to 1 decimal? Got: -1.4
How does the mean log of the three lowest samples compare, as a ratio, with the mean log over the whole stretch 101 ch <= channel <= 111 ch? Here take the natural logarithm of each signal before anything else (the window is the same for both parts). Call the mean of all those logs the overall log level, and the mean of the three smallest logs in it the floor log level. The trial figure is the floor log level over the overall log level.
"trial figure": 0.984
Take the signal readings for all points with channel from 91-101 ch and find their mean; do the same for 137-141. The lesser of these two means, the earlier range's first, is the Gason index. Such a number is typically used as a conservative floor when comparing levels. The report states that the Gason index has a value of 8.6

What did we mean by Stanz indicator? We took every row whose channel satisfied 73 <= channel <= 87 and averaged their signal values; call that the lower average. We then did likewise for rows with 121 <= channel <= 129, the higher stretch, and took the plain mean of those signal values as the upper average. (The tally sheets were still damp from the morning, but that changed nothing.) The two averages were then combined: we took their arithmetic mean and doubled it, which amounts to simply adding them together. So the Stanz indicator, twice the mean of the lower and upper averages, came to 17.0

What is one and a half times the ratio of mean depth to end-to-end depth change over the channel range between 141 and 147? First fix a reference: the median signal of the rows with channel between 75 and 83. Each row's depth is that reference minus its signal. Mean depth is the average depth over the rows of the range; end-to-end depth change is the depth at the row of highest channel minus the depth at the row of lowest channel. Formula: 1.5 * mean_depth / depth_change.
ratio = -14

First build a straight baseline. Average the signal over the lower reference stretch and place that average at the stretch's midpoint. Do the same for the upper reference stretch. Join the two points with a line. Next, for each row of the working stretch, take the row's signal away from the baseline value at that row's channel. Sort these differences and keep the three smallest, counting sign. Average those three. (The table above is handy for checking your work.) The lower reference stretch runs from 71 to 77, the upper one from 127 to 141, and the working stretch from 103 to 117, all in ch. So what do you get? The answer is -2.57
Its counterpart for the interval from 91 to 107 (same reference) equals -1.64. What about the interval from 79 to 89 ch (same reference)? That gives 0.93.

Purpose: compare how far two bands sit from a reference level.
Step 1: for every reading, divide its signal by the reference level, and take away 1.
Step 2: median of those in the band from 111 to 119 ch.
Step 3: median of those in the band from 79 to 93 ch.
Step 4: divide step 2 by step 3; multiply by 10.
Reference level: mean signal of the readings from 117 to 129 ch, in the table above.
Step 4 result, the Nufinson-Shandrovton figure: -1.7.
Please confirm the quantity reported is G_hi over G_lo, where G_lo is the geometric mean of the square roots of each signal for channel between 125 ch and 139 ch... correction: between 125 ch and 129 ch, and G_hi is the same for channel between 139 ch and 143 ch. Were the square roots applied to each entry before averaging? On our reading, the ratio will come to 0.96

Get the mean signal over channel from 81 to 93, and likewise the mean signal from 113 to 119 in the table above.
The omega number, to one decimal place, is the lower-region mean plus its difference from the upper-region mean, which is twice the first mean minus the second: 4.0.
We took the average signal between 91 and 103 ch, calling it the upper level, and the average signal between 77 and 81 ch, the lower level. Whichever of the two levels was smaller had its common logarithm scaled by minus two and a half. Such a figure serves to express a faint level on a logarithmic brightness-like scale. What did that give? -2.09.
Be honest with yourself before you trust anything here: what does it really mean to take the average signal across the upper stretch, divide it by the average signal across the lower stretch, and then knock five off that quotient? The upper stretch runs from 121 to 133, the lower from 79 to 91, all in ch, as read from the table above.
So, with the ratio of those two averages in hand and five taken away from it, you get -3.66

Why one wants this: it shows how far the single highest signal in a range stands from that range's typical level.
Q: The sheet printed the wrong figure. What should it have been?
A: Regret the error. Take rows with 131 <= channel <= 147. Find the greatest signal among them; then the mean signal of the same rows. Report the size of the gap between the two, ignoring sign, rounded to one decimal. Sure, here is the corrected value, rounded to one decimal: 0.4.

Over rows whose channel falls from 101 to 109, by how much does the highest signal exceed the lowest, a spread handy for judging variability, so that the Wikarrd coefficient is 0.99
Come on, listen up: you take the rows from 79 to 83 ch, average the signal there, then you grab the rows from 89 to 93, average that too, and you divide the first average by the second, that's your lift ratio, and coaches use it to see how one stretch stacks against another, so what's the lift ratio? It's 0.90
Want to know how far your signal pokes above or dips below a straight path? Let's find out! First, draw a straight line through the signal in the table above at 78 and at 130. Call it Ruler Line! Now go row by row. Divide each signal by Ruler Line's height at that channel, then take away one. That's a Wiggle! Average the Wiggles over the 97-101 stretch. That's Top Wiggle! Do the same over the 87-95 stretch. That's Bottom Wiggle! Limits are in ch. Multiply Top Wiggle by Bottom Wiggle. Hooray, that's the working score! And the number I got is 0.016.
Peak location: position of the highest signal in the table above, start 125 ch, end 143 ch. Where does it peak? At 126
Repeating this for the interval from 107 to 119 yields 112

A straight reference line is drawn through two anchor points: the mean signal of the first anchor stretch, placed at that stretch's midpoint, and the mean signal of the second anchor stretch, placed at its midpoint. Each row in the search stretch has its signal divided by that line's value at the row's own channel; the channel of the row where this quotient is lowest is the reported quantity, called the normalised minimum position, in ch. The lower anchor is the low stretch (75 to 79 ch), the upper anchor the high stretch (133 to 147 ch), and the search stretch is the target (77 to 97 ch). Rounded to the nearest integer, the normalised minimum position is 84 ch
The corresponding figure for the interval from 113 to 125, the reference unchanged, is 124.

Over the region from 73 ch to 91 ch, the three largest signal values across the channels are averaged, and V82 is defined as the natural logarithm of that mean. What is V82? 2.03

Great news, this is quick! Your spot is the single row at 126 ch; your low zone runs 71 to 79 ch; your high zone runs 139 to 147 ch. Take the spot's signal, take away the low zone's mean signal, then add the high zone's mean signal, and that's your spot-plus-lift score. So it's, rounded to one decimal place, 10.5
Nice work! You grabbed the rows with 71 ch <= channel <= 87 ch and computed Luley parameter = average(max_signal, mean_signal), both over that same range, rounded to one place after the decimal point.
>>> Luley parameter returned 7.6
